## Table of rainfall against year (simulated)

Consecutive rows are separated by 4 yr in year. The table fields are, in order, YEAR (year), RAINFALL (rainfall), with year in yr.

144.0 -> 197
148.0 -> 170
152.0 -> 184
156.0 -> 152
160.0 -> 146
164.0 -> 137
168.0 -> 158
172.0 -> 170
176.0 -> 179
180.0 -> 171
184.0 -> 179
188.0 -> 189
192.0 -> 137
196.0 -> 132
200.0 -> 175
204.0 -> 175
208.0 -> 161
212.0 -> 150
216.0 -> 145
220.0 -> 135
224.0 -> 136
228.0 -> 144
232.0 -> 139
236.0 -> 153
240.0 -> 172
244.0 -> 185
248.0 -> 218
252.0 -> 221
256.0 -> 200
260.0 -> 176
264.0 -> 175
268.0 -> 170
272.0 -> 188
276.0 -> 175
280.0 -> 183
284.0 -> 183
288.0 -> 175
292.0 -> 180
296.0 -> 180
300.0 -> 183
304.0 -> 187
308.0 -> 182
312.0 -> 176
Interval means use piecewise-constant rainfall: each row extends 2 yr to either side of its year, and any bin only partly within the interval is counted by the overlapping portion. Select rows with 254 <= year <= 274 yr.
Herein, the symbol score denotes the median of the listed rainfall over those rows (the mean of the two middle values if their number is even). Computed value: 176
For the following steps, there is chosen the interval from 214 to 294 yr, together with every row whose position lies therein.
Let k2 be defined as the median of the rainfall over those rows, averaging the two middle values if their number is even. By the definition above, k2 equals 175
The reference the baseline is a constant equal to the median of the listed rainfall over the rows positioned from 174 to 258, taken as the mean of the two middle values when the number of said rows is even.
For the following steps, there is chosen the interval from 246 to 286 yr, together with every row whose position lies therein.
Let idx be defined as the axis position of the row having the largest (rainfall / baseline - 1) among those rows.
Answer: 252.0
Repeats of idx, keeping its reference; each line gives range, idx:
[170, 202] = 188.0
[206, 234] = 208.0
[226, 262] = 252.0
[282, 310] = 304.0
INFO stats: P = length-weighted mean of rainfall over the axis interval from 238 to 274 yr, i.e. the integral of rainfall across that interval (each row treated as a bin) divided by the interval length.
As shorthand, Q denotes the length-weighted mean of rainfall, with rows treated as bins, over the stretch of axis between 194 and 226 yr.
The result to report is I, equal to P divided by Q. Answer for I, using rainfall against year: 1.25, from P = 189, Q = 151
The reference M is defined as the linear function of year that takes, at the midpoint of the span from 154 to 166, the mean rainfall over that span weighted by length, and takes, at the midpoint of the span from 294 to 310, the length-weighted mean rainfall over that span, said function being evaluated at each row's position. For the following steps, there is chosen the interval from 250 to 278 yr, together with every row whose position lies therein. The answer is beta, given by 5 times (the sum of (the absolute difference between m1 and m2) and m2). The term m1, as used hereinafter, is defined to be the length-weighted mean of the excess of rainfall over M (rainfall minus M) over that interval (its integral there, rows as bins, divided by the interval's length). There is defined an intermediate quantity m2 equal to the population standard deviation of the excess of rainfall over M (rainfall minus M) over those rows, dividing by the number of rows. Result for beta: 118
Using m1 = 14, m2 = 19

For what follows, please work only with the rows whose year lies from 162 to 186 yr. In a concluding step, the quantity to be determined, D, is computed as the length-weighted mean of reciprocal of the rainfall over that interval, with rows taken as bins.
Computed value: 0.0061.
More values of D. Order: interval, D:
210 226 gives 0.0071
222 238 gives 0.0070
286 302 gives 0.0056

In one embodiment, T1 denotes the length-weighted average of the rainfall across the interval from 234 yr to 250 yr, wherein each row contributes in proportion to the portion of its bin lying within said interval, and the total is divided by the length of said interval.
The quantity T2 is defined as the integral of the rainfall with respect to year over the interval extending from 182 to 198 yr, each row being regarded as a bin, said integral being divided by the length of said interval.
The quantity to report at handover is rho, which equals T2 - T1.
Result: -23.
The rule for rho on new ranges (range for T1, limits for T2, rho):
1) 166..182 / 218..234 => -31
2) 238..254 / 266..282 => -20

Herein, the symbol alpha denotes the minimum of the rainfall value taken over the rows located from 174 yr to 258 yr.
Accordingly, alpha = 132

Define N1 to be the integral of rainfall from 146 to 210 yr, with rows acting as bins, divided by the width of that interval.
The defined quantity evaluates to 163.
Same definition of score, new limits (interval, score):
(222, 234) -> 139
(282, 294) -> 180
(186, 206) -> 175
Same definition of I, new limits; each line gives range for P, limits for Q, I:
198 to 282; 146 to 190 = 1.02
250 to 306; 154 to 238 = 1.18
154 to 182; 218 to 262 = 0.93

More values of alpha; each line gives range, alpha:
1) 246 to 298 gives 170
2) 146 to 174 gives 137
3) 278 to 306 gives 175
